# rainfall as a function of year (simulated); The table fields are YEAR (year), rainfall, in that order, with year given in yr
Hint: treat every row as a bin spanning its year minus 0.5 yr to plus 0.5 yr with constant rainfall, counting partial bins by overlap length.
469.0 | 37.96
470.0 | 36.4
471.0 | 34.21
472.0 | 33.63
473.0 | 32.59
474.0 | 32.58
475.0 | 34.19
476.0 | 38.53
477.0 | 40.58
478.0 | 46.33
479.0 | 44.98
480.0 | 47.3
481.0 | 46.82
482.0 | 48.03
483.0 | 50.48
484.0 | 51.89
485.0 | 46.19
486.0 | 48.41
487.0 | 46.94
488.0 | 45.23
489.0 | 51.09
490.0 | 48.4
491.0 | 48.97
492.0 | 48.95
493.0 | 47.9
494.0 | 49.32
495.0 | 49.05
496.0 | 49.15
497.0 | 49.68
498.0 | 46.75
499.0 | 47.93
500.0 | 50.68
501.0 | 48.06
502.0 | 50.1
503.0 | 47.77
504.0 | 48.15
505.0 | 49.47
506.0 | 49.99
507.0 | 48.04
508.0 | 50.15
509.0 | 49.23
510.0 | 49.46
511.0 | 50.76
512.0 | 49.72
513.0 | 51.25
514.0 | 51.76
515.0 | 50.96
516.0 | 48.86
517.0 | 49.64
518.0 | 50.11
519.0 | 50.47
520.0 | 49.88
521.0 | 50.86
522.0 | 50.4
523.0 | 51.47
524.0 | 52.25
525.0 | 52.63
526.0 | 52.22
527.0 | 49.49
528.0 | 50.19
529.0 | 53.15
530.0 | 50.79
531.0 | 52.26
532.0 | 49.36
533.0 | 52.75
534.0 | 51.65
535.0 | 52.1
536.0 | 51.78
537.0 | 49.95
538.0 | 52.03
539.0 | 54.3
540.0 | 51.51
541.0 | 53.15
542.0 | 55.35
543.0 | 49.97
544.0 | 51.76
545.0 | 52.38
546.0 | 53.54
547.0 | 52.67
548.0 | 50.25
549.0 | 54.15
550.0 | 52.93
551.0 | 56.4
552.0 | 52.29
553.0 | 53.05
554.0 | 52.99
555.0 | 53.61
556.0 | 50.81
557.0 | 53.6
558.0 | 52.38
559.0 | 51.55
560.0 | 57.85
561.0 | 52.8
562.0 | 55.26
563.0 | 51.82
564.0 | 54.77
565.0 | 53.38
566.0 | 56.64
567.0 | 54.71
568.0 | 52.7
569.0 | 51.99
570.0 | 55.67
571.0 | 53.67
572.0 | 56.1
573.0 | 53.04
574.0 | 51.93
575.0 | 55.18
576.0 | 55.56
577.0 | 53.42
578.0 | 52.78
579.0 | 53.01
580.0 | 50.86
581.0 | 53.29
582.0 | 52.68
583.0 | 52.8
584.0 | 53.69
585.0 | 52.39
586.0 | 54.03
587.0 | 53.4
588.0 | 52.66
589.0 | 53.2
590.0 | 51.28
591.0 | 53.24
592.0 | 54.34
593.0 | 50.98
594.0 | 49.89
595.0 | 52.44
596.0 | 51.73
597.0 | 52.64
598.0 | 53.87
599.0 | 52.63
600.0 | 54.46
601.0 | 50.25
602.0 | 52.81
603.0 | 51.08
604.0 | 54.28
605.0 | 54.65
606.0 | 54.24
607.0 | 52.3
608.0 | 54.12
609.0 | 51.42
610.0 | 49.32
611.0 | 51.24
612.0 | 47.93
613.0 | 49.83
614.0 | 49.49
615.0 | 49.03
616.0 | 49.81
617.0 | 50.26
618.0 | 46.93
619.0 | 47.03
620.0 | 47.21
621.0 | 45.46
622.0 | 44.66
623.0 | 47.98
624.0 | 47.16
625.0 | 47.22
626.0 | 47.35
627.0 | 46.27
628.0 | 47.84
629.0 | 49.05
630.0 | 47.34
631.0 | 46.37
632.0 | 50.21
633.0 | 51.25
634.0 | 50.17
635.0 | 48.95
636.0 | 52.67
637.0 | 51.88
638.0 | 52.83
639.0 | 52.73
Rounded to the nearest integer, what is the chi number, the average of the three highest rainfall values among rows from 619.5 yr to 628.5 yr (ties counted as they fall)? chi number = 48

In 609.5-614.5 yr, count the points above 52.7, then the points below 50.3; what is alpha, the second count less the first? 4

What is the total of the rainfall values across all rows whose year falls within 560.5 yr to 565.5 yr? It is 268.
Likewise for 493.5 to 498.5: 244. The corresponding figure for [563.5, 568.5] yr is 272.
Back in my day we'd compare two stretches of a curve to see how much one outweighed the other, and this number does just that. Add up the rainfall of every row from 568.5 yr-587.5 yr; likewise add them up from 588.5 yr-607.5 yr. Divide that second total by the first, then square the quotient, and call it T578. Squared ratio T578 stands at 0.97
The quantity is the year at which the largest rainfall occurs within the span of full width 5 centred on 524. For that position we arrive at 525.0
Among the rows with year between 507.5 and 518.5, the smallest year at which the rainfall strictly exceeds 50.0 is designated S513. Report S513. 508.0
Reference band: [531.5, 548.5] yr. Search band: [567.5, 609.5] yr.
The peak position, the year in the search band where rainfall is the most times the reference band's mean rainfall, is 572.0 yr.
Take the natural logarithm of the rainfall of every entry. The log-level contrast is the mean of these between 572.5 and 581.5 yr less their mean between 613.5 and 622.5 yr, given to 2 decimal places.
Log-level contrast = 0.11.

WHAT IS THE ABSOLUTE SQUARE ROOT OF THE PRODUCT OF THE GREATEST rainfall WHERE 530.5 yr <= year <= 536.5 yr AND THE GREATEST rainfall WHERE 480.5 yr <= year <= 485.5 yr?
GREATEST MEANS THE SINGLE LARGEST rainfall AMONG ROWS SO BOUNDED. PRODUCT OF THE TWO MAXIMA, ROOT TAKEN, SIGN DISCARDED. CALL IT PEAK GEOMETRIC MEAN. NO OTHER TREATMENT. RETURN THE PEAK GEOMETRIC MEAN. 52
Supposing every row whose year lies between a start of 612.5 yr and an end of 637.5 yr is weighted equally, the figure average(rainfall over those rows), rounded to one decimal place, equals 48.5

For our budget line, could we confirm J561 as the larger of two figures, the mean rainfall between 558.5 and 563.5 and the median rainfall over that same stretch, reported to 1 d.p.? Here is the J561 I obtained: 53.9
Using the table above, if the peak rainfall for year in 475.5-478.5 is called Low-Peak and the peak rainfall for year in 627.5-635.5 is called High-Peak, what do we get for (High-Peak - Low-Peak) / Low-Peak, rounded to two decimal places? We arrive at 0.11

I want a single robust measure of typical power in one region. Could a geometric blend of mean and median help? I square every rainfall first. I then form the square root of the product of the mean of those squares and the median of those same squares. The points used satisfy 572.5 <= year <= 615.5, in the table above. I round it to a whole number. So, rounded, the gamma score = 2762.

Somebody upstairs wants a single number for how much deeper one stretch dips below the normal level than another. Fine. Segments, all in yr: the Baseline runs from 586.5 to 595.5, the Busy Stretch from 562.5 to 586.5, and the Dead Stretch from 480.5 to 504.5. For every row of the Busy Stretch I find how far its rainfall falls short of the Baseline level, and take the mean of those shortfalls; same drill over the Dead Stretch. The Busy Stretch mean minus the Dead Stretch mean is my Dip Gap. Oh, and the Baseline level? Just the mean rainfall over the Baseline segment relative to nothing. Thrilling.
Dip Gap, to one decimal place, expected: -5.0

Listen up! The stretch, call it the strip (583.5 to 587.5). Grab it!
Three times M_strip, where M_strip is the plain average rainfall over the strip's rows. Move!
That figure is 160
